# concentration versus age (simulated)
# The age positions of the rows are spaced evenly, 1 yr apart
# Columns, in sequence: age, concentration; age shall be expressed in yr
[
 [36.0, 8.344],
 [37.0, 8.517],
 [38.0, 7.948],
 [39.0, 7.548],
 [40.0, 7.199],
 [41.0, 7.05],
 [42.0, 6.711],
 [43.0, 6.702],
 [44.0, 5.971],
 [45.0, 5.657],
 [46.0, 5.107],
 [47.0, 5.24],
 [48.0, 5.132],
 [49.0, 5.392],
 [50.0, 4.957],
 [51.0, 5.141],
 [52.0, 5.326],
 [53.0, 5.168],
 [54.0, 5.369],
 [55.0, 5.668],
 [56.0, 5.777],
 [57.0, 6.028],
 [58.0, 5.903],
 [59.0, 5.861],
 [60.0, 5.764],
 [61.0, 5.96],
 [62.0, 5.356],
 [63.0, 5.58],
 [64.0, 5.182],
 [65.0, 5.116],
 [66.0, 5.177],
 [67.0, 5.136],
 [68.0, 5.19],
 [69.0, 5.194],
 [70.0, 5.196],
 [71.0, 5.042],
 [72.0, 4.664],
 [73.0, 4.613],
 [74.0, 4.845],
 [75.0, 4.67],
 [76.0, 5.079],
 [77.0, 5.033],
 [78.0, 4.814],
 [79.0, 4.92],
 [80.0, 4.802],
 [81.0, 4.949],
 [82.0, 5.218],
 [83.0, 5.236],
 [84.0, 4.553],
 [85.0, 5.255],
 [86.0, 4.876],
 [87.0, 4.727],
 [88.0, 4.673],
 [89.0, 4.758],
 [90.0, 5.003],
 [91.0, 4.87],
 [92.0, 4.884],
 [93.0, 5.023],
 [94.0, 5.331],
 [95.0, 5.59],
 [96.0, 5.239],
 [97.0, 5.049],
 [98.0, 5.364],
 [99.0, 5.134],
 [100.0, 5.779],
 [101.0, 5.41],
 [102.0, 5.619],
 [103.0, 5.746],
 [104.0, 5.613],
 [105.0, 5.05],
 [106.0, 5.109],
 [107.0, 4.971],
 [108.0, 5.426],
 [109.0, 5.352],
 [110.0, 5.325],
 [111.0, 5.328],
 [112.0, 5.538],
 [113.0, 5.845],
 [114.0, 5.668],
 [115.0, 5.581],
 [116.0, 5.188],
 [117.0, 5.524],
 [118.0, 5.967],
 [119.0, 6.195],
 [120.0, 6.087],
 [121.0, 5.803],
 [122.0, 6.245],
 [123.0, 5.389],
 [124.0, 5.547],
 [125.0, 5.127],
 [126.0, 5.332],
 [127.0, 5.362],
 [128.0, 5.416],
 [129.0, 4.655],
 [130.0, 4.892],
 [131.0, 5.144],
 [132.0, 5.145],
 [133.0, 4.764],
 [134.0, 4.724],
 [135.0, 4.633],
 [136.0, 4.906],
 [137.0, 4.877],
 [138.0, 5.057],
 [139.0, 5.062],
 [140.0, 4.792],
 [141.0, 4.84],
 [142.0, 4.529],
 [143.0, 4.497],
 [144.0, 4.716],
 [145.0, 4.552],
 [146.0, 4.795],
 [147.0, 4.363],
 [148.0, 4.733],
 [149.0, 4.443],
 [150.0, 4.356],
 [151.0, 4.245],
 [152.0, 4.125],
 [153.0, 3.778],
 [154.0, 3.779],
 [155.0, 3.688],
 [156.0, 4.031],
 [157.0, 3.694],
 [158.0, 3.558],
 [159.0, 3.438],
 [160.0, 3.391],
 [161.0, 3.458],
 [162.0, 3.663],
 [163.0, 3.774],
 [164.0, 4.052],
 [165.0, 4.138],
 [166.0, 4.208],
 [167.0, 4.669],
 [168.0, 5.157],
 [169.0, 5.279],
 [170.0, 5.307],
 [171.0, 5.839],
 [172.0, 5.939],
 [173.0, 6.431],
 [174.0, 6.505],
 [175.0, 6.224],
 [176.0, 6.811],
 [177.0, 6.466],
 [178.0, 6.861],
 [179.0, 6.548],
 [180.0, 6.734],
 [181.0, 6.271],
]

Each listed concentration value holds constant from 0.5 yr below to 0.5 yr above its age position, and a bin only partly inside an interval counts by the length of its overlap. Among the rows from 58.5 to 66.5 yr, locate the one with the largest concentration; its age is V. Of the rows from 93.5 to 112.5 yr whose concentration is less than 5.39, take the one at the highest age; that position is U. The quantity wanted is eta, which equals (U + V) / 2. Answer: 86.0 yr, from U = 111.0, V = 61.0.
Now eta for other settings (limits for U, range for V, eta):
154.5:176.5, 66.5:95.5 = 132.5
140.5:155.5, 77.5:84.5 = 119.0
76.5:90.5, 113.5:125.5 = 106.0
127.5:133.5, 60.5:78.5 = 97.0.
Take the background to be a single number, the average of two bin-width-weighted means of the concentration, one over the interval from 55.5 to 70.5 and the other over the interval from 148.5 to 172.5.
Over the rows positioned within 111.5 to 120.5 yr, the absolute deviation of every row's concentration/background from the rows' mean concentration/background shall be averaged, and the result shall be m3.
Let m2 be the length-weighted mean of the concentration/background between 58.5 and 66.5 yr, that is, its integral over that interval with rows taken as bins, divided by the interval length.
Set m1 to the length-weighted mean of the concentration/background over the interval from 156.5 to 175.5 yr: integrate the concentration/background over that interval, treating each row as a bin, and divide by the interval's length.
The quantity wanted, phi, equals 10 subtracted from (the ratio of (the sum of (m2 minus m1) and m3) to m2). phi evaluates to -9.8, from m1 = 0.96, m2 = 1.13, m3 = 0.053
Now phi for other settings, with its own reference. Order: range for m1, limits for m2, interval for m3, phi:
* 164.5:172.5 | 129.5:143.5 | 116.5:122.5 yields -10.0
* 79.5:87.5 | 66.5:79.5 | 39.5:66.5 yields -9.9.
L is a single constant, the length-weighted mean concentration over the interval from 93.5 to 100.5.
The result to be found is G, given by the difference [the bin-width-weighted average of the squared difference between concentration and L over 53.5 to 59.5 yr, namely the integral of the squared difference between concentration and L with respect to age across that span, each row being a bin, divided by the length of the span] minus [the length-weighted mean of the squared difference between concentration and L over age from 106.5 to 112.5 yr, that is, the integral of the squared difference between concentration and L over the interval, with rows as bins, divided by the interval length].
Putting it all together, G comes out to 0.2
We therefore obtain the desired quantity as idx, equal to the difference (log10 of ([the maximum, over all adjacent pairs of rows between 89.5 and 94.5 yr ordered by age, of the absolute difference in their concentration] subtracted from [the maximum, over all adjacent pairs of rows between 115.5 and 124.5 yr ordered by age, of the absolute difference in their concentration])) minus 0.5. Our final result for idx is -0.76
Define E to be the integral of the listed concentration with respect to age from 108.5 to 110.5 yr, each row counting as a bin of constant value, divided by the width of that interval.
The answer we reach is 5.3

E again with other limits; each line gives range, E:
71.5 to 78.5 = 4.8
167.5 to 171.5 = 5.4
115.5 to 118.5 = 5.6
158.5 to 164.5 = 3.6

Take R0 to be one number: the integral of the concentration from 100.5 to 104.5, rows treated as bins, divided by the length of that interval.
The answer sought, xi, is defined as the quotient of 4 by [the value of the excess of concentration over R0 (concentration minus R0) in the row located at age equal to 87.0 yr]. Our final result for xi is -5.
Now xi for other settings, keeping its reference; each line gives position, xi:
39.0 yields 2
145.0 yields -4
